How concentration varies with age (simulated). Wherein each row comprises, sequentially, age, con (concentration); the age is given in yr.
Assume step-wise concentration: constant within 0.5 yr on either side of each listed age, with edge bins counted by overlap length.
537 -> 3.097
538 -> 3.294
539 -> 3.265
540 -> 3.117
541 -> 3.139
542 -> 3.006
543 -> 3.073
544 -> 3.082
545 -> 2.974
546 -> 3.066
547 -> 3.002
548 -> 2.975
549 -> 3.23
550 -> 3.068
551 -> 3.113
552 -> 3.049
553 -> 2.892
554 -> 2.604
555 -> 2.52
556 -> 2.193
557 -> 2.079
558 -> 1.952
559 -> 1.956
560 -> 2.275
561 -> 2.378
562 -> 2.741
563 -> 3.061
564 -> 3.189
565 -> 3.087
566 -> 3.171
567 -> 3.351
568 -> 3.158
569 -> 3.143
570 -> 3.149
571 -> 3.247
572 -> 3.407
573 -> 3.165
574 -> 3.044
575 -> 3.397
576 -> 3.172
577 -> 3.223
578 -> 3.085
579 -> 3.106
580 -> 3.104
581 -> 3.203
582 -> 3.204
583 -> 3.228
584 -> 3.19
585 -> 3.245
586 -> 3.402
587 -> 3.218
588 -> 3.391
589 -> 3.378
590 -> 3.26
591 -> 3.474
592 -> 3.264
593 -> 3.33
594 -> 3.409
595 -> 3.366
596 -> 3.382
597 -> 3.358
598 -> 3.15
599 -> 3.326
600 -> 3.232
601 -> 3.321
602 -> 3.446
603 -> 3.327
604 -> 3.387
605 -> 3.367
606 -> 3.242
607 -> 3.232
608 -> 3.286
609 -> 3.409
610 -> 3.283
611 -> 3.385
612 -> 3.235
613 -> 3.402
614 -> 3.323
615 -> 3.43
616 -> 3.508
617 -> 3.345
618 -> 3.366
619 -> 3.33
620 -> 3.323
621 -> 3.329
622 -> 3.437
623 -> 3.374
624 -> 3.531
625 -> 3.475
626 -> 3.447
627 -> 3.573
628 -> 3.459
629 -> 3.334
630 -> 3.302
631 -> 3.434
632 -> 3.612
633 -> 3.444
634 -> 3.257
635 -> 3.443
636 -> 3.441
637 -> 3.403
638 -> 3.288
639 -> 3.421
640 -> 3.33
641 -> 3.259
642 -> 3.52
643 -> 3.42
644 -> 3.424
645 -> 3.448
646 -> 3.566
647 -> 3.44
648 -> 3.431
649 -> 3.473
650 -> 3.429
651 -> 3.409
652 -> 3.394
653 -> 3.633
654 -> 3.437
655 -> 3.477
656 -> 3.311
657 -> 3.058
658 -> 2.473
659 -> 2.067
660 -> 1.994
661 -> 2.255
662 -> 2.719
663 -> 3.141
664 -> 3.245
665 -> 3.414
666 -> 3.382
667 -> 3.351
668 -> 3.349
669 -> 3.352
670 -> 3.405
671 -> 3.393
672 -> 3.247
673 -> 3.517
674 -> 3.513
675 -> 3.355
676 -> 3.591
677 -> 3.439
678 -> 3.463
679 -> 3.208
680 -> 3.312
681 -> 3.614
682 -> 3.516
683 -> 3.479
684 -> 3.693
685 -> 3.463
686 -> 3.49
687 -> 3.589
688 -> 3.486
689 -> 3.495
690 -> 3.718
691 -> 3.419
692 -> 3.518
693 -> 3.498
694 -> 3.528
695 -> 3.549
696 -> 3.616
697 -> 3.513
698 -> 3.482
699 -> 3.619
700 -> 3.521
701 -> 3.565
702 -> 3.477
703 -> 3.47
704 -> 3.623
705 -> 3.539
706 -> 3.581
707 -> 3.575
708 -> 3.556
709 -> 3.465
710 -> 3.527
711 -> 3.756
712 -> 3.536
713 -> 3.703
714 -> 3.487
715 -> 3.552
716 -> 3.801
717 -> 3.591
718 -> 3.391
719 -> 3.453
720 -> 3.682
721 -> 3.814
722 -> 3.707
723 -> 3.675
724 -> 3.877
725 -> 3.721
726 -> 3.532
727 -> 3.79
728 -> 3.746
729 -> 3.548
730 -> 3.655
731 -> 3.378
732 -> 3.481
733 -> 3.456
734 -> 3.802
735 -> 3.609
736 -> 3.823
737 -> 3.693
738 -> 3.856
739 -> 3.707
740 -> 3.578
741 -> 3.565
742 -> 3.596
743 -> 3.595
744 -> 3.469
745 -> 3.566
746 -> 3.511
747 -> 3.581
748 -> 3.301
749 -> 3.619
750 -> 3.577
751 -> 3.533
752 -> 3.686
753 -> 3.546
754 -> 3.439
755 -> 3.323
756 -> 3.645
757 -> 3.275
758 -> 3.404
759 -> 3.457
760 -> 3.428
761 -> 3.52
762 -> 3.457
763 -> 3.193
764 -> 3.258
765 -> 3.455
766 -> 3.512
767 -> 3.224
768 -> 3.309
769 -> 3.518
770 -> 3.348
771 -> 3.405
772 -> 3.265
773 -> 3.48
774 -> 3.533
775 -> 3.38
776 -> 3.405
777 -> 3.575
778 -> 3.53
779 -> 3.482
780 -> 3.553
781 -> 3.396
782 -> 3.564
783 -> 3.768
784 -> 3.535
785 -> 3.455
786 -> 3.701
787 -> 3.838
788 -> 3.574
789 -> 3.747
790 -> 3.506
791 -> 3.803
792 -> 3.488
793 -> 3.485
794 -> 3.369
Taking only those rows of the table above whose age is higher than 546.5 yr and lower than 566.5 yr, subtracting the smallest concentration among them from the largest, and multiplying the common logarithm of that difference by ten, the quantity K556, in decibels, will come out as 1.1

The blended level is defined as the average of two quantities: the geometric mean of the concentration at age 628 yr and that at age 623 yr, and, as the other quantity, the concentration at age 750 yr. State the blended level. 3.50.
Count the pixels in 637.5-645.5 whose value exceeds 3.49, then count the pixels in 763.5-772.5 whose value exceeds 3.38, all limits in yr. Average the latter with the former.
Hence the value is 2.50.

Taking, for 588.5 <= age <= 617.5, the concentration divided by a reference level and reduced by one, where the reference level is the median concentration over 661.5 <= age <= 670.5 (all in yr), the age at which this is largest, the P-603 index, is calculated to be 616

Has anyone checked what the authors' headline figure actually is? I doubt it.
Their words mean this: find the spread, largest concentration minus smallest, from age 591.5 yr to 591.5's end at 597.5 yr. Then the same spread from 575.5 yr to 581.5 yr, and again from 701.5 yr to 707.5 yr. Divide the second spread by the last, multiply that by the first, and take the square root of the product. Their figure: 0.36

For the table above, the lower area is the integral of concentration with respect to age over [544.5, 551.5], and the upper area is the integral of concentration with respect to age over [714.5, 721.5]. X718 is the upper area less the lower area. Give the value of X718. 3.9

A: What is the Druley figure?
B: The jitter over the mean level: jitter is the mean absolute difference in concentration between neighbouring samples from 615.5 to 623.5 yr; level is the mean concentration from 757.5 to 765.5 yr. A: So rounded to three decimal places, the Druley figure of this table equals 0.017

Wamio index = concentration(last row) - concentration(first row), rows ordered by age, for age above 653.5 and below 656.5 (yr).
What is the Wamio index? -0.126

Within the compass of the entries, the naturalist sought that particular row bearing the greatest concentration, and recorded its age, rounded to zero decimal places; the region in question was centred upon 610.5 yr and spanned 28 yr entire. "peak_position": 624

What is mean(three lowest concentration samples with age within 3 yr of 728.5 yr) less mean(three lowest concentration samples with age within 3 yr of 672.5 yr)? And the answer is 0.15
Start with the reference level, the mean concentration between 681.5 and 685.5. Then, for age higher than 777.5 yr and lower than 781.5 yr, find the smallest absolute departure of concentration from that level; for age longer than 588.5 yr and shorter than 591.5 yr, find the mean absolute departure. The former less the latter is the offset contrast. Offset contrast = -0.16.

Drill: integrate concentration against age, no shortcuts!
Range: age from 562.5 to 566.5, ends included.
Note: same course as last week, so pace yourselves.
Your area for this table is 12.5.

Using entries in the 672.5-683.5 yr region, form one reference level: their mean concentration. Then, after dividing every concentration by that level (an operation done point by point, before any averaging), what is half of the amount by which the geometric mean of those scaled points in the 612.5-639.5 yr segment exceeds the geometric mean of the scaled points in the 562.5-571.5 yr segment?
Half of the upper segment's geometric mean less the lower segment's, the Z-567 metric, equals 0.034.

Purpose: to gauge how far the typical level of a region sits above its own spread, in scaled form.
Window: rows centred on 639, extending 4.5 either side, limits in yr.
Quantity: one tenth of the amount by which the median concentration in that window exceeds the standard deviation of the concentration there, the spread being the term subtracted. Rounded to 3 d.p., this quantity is 0.334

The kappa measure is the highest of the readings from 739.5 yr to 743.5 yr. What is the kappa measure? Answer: 3.596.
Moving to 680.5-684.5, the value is 3.693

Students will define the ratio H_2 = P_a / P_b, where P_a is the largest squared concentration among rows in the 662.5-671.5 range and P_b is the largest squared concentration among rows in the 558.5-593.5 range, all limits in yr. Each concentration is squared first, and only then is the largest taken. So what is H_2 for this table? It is 0.97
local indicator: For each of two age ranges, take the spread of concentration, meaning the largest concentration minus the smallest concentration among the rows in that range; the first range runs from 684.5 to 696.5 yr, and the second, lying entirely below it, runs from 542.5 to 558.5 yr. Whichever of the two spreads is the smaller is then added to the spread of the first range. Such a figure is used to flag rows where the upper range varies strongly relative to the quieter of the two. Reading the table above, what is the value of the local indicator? 0.60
